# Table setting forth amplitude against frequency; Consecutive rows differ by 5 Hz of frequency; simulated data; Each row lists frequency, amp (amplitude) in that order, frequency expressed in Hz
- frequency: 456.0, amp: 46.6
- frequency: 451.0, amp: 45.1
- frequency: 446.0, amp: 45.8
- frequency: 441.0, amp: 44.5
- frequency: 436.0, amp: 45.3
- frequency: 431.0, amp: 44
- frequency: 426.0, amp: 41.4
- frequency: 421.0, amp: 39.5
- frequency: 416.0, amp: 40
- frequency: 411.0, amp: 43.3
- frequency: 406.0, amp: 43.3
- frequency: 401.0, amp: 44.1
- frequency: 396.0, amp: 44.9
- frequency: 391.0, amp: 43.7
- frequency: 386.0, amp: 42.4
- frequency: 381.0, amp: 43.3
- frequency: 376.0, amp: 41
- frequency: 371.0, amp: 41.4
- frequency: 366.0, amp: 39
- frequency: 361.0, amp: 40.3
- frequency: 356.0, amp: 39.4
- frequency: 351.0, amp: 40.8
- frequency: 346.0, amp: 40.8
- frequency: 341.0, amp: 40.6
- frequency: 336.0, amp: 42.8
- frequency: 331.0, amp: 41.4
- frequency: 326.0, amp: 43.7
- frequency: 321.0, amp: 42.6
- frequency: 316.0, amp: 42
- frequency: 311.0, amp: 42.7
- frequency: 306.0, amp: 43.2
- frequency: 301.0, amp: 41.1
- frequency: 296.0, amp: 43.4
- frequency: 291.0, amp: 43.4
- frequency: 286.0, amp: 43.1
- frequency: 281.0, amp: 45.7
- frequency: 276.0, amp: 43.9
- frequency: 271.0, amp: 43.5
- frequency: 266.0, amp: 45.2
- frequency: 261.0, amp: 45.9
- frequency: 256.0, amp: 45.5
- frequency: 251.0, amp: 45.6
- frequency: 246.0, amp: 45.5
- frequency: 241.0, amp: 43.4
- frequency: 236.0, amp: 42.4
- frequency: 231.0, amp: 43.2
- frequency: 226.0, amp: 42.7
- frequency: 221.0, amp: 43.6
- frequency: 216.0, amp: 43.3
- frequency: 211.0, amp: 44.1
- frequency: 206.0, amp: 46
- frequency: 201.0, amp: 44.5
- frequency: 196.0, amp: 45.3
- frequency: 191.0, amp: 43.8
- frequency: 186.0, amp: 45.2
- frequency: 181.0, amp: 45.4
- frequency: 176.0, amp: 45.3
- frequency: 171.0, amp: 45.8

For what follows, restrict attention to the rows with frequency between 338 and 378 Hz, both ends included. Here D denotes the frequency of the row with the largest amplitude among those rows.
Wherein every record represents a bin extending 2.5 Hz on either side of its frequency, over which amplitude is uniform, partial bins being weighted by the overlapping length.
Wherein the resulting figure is 371.0 Hz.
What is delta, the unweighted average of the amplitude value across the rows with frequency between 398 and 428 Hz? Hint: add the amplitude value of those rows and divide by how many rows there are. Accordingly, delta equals 41.9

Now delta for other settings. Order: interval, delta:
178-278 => 44.4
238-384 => 42.8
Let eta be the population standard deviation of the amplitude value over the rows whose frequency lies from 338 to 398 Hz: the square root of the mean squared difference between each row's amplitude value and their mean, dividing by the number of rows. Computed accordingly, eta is 1.7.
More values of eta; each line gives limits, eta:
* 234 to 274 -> 1.2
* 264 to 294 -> 1.0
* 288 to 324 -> 0.8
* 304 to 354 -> 1.0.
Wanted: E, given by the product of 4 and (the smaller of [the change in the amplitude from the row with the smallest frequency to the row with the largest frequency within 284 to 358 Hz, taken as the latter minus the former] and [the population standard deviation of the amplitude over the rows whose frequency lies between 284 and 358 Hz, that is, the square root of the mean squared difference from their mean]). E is -15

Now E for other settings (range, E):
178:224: -7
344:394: 6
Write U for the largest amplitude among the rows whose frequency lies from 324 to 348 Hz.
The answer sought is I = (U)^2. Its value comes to 1910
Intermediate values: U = 43.7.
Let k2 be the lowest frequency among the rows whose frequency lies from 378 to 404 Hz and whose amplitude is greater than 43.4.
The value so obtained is 391.0 Hz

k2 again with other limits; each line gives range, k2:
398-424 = 401.0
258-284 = 261.0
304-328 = 326.0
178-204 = 181.0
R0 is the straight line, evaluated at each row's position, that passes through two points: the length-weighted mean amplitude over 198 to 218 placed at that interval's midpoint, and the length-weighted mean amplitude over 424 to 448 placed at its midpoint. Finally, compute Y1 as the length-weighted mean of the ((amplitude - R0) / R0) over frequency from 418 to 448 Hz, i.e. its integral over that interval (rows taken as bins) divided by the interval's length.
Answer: -0.02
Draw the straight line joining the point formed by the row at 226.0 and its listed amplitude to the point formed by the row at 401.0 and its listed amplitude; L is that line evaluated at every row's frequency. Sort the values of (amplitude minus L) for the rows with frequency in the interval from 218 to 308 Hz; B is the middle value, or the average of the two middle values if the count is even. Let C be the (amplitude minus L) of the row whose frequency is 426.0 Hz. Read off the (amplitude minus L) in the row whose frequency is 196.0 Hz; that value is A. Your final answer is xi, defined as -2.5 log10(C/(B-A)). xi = -0.2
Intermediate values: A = 3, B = 0.52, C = -2.9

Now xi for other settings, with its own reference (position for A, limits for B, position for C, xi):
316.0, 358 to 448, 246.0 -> -1.7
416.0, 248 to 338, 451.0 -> 2.2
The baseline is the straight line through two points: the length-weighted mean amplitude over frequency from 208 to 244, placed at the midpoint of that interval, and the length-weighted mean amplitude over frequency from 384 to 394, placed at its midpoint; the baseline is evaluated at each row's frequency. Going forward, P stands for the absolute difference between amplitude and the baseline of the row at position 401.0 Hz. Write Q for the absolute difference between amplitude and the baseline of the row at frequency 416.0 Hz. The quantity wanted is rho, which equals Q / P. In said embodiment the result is 3.4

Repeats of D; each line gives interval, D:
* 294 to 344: 326.0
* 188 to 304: 206.0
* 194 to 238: 206.0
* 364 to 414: 396.0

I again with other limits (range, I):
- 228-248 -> 2070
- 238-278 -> 2107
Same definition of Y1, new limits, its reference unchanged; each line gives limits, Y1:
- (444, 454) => 0.03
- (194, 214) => 0.01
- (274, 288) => 0.00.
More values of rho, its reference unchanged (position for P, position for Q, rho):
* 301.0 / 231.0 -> 0.1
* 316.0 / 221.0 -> 0.2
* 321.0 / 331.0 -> 2.9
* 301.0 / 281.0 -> 1.1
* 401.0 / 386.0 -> 0.8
